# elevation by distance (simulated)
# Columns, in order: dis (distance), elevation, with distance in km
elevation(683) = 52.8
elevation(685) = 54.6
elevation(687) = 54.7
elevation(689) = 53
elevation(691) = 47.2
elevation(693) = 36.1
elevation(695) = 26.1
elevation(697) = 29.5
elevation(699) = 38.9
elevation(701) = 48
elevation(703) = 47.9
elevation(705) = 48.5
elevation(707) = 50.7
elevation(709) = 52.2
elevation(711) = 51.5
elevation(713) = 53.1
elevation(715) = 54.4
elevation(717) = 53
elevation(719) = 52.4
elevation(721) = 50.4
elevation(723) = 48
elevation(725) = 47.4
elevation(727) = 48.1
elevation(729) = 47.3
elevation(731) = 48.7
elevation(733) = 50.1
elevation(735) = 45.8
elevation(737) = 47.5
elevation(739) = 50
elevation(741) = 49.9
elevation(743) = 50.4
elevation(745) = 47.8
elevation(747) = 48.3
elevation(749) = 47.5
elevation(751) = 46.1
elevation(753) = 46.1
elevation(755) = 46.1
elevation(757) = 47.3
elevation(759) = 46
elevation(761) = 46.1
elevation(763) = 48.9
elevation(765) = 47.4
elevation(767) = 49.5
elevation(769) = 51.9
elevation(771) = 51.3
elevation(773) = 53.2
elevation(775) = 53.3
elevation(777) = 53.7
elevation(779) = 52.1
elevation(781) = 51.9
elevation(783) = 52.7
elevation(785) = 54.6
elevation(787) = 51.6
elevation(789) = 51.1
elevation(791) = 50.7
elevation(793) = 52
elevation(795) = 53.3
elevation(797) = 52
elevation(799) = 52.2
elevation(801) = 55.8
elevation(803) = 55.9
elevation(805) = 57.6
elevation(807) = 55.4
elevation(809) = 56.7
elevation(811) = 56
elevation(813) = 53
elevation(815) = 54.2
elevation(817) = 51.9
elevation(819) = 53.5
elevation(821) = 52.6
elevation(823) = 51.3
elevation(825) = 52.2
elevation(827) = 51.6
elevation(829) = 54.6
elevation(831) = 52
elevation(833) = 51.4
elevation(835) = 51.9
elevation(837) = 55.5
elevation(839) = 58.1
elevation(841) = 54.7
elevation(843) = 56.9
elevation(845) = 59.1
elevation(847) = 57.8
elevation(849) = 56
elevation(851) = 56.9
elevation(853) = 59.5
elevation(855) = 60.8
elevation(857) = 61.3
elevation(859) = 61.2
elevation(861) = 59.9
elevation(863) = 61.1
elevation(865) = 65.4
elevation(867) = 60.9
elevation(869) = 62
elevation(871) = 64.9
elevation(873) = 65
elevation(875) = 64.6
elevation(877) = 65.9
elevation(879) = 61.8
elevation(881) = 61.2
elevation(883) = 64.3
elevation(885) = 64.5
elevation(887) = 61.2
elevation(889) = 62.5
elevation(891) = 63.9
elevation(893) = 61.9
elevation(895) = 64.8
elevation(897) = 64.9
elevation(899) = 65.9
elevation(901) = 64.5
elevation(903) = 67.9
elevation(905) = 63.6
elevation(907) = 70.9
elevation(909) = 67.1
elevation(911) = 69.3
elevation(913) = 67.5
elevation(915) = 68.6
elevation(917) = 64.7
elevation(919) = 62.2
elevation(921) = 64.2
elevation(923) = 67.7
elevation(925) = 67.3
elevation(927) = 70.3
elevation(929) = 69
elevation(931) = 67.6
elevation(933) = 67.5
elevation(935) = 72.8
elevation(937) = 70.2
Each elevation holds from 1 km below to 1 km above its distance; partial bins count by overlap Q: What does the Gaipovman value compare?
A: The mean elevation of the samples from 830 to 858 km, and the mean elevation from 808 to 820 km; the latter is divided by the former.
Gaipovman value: 0.96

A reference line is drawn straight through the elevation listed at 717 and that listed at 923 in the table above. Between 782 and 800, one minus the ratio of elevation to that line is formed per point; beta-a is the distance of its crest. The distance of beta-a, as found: 791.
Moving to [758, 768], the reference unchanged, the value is 761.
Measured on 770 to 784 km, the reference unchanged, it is 781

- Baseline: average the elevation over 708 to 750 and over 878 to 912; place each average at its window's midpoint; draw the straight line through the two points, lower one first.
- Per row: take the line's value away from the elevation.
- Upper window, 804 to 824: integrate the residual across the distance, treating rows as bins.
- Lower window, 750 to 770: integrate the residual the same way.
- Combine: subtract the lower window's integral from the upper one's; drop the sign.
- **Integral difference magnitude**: 36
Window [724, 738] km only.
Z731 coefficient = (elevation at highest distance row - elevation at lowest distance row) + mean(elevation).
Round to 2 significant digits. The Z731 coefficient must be 48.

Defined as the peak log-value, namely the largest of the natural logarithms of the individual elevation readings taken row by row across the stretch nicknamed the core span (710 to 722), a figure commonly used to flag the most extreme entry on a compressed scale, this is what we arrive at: 4.00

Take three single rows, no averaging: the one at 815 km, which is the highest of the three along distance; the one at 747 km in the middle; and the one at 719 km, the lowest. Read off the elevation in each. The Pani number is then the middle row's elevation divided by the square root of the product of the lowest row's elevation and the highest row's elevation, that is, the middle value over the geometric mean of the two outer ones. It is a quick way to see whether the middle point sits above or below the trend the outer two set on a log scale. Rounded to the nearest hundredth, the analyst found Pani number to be 0.91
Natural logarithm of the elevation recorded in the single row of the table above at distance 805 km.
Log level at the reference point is 4.05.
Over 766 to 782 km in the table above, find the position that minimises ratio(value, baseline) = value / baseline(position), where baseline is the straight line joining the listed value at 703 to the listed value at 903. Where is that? 767 km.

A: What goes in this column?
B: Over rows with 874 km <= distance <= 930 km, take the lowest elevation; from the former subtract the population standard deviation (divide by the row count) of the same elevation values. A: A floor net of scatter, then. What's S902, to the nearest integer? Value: 58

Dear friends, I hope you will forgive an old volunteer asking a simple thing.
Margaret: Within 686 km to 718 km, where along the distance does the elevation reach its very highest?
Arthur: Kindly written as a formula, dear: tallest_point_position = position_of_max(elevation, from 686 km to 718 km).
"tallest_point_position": 687 km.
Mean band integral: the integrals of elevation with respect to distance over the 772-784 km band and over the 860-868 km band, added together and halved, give 564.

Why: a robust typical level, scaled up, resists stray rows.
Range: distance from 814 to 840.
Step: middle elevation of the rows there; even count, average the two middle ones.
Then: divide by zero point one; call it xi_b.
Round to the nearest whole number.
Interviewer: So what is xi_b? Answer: 522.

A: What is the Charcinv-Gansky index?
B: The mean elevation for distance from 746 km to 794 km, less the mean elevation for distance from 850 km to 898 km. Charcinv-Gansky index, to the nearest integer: -13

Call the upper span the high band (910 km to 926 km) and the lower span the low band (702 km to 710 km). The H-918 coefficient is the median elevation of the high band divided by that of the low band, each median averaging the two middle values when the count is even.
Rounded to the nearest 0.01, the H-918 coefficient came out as 1.36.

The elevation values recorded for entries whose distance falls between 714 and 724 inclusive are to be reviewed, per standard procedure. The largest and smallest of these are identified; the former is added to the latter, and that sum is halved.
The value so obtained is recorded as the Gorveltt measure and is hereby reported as 51.2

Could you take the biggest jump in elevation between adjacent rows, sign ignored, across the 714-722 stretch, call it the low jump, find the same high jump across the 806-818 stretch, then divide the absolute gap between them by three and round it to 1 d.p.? 0.3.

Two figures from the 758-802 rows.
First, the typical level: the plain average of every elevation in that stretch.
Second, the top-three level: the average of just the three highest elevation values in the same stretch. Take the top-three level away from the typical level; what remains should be -3.3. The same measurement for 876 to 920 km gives -4.6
